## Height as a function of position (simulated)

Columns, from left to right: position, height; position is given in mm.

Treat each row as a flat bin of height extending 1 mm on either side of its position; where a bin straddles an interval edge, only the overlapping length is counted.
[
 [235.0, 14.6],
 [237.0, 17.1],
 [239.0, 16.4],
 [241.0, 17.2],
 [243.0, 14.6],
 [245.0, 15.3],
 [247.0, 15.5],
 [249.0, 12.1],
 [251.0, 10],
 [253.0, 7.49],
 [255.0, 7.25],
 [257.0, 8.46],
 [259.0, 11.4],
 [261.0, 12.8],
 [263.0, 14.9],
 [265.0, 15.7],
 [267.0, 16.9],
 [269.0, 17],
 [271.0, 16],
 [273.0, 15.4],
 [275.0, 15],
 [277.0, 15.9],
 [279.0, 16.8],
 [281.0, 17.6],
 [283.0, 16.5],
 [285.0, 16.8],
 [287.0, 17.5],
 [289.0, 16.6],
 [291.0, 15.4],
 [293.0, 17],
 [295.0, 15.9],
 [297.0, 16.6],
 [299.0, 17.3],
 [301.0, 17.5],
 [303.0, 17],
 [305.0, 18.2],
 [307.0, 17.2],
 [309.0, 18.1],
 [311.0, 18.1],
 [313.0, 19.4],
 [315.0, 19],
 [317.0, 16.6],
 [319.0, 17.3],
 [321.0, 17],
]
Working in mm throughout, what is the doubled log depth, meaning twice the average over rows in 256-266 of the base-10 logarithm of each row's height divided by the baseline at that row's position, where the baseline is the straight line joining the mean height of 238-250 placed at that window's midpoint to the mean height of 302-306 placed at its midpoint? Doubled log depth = -0.22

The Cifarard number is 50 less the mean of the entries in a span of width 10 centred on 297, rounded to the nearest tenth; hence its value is 33.1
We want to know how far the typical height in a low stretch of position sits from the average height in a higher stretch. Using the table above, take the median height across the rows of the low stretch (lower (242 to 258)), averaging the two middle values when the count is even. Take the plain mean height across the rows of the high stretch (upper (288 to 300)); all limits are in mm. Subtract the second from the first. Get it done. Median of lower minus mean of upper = -5.4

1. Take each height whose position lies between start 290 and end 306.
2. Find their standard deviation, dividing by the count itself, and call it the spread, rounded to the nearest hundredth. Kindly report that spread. 0.83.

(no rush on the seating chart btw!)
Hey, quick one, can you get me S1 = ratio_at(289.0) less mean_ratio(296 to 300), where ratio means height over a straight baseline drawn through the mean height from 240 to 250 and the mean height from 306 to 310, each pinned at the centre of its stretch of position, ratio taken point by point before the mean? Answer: 0.00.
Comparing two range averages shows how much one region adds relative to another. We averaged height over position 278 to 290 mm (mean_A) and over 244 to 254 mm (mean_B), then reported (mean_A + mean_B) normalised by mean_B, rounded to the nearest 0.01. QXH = 2.40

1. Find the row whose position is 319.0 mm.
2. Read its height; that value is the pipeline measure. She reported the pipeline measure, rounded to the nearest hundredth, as 17.30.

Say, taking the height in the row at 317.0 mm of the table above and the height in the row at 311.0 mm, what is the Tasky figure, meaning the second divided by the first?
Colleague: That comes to 1.1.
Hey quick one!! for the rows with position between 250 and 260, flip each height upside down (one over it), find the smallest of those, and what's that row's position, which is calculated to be 259.0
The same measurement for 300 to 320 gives 313.0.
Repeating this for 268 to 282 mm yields 281.0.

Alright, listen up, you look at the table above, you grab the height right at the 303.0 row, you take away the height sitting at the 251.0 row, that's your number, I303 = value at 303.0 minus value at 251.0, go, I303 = 7.0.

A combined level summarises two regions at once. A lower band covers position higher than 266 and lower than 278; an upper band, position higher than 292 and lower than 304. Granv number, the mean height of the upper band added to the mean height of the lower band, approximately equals 32.9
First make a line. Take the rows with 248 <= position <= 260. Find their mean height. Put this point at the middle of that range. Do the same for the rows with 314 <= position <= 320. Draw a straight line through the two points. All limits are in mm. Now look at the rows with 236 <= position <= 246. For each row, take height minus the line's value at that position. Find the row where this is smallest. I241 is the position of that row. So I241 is 243.0 mm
